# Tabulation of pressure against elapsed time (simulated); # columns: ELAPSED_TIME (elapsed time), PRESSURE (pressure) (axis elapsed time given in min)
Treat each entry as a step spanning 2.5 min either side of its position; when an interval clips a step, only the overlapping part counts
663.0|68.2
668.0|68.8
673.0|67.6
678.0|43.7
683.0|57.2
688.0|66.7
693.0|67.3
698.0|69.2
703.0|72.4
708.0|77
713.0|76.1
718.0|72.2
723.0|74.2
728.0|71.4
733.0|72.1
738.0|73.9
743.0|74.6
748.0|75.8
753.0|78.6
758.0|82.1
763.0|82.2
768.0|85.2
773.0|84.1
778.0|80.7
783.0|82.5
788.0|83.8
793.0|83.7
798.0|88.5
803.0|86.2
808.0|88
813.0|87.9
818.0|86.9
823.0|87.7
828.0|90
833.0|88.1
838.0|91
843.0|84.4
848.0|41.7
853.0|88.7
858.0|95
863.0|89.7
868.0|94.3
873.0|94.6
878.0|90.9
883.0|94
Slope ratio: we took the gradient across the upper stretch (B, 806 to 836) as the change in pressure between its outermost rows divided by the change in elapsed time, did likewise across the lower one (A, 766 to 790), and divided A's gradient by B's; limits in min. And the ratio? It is -17.5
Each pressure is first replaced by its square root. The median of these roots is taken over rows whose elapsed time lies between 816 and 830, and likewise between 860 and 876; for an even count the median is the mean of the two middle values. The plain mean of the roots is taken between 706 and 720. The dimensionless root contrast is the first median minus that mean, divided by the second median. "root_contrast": 0.072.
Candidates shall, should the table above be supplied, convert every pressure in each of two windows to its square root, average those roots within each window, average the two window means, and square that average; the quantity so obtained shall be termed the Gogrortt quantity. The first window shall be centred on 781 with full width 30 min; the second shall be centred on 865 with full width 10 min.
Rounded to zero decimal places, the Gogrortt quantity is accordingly 88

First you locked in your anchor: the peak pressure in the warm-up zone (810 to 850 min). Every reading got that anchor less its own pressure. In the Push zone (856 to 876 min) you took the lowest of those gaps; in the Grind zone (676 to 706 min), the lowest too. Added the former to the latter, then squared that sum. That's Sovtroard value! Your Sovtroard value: 213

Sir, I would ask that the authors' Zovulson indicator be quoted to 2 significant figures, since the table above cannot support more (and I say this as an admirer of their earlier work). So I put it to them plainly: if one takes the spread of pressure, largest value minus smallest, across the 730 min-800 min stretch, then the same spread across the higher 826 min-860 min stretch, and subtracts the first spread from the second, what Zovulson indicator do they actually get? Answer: 37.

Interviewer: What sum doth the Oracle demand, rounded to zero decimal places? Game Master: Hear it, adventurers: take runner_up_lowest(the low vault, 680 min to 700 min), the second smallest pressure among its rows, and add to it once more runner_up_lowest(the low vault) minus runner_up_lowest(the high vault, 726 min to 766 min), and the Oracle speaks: 61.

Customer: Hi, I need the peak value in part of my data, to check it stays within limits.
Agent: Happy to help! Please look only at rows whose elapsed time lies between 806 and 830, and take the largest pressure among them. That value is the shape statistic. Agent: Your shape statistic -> 90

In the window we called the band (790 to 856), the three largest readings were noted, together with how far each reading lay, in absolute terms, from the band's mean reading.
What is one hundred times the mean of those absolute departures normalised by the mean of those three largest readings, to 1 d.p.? 7.3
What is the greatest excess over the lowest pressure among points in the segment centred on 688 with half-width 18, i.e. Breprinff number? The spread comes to 28.7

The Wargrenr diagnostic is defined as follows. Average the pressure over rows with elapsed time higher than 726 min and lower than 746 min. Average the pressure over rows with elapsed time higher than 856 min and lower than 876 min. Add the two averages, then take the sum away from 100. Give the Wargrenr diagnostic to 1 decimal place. -66.4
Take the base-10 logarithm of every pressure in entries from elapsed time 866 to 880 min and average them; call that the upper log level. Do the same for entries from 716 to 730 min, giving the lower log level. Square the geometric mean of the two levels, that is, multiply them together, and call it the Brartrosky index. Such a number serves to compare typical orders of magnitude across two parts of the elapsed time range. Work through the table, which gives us 3.67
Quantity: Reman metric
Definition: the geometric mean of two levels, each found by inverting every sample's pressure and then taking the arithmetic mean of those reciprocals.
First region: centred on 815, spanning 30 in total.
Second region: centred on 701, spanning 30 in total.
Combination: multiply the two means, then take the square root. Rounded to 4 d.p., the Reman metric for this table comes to 0.0126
